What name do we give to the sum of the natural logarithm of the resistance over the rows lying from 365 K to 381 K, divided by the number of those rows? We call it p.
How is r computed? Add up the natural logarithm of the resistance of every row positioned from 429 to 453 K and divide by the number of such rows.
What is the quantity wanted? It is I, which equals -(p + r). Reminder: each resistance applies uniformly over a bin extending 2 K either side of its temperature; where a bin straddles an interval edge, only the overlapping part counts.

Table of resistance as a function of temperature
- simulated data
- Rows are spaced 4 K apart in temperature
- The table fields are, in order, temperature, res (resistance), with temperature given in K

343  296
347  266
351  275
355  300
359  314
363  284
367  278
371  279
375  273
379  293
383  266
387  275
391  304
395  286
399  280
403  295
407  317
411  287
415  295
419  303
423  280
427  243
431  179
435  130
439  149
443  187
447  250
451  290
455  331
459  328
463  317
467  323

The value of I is -10.9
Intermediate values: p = 5.64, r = 5.25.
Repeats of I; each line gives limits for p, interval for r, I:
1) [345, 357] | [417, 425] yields -11.3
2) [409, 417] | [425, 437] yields -10.9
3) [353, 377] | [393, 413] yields -11.3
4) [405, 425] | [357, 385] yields -11.3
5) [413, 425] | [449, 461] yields -11.4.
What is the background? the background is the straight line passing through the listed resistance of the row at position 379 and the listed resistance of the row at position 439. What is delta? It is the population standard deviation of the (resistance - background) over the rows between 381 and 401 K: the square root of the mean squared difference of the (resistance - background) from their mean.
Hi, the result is 22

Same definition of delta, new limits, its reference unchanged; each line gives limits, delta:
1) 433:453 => 74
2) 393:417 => 23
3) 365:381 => 16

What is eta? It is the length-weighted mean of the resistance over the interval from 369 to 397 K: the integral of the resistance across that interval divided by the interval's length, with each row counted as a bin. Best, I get 282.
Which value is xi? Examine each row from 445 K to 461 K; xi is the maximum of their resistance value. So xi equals 331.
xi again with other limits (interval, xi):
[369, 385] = 293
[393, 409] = 317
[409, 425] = 303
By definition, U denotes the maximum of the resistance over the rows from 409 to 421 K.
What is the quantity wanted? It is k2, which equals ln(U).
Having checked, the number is 5.714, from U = 303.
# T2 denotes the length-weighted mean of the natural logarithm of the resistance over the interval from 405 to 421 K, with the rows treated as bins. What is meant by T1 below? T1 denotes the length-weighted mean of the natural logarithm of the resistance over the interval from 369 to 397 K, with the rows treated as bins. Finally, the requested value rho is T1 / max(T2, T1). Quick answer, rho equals 0.989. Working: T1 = 5.6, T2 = 5.70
